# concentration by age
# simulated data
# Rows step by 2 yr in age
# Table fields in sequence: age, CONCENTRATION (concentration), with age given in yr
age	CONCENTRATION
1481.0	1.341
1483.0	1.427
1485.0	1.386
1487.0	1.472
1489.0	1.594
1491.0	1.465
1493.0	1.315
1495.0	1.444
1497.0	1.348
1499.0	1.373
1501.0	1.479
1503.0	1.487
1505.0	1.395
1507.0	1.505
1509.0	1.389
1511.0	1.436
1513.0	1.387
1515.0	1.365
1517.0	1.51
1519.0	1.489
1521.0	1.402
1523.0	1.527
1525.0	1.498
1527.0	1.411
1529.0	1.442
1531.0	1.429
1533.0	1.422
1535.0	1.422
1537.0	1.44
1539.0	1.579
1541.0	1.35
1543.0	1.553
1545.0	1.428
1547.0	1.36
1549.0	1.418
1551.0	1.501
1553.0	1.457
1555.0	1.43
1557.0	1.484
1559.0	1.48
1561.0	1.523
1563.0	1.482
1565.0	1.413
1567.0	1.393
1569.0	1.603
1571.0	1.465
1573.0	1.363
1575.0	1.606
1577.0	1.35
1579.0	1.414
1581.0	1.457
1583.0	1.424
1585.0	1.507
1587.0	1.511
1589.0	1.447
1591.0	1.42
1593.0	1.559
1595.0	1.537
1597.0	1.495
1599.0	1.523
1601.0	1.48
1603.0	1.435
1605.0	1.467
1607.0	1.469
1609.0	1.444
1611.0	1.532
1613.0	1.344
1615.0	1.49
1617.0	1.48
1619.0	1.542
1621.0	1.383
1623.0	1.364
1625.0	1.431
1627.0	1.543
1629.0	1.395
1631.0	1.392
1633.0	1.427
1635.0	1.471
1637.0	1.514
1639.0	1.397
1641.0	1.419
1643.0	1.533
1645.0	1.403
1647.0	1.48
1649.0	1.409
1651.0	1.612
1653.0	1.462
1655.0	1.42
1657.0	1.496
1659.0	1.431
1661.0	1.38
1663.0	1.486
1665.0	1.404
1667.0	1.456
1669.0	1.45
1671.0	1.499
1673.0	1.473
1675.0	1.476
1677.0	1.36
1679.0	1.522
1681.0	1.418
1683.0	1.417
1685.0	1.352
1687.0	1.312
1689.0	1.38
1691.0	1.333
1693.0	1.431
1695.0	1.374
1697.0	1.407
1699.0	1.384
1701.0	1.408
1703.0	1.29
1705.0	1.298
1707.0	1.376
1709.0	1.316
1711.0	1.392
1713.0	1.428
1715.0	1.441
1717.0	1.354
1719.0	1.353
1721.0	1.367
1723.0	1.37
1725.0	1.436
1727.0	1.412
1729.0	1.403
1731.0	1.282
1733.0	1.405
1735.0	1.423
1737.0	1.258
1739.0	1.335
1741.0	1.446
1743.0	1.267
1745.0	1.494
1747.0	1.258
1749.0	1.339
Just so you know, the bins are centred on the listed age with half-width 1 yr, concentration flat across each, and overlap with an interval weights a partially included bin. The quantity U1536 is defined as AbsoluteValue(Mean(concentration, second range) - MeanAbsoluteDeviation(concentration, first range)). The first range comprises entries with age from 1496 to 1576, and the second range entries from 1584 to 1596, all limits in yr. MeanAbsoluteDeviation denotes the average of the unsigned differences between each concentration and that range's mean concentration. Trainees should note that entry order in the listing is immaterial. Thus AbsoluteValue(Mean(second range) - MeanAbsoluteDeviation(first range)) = 1.44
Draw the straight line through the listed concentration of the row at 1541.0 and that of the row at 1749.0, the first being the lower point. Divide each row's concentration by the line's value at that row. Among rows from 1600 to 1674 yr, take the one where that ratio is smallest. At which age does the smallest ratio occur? 1613.0 yr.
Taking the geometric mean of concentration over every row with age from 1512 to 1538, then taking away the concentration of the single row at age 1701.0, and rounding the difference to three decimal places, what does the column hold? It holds 0.033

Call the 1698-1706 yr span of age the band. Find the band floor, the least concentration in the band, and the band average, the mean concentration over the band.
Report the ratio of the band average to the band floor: 1.04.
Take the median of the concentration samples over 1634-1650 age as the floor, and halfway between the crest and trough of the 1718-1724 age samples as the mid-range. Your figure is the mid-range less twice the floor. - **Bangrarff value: -1.53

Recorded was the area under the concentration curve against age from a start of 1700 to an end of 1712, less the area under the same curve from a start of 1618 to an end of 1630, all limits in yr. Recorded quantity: -1.16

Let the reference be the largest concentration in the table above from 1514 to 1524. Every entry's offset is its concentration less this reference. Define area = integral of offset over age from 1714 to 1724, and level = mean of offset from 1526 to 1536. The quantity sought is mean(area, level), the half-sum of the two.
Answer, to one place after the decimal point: -0.8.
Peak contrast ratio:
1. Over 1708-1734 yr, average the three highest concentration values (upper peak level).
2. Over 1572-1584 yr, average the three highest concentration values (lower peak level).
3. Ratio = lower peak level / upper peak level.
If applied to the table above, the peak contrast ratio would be 1.04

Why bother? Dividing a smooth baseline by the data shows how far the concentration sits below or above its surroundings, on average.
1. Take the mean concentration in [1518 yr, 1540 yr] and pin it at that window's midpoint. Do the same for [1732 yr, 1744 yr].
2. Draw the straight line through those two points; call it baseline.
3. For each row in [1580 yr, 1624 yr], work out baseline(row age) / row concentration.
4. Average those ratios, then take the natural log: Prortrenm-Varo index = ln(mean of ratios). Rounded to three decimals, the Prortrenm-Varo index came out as -0.030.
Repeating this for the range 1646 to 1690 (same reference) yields -0.033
